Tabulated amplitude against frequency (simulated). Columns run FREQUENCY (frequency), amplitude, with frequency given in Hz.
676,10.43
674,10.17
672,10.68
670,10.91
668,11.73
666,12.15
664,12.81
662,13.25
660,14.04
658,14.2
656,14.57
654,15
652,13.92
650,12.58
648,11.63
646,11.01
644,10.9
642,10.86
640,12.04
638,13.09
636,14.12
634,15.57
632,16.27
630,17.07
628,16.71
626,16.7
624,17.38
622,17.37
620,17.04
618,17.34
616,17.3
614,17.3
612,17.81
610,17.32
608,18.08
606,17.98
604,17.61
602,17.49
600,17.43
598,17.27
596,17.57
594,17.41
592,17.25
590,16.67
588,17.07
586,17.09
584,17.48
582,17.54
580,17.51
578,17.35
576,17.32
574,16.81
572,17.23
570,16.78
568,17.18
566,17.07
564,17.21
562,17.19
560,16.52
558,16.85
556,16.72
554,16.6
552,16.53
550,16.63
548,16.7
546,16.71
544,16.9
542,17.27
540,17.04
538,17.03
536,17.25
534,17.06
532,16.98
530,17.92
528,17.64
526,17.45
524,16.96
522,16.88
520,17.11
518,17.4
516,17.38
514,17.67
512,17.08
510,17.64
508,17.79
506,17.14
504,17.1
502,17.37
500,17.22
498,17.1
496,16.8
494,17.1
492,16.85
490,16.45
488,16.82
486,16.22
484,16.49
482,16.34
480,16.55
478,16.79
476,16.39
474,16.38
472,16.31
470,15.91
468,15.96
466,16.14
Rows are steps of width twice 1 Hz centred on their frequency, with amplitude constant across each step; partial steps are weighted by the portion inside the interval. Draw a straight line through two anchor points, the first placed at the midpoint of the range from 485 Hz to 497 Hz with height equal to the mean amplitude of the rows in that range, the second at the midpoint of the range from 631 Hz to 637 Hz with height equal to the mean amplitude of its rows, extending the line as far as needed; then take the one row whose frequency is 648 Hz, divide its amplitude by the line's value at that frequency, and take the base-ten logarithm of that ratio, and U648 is -0.12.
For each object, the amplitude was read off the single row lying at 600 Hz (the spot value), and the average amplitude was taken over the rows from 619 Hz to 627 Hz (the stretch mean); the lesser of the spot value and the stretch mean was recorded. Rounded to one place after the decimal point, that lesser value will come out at 17.1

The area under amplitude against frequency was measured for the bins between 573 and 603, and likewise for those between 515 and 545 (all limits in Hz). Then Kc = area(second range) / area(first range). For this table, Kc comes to 0.996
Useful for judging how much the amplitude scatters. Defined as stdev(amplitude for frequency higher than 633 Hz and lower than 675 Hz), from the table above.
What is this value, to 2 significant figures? 1.6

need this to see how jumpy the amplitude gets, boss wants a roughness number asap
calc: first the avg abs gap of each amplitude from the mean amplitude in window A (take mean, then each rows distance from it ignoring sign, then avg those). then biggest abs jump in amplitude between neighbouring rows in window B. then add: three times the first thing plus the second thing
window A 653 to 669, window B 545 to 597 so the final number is 3.6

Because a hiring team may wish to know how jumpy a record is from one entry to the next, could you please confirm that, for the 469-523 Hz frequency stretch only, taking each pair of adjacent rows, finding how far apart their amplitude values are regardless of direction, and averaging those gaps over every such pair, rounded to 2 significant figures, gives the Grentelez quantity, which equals 0.28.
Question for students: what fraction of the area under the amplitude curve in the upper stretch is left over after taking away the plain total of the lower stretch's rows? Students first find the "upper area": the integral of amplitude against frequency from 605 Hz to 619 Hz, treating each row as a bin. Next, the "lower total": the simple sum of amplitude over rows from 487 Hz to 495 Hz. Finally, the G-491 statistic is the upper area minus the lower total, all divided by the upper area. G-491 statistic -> 0.73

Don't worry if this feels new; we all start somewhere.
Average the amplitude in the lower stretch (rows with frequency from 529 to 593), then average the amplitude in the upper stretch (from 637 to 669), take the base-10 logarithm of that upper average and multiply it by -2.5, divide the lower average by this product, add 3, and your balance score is -3.17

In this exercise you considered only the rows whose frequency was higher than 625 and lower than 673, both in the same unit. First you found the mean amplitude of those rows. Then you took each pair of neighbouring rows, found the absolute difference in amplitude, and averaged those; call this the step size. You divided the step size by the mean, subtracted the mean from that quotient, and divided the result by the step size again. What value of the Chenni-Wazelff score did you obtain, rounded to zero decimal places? -20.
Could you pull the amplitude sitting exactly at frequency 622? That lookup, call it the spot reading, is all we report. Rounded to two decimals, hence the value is 17.37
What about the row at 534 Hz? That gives 17.06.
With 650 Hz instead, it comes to 12.58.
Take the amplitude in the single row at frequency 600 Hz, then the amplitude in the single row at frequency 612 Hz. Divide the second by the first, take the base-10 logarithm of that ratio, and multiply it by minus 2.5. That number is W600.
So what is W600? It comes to -0.02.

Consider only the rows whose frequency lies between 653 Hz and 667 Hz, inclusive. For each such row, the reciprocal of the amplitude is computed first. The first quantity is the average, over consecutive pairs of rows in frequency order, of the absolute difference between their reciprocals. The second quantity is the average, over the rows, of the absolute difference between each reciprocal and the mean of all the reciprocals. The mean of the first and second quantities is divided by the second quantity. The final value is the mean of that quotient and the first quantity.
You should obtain 0.39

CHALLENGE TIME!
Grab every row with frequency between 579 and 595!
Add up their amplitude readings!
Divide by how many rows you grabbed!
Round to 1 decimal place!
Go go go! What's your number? 17.3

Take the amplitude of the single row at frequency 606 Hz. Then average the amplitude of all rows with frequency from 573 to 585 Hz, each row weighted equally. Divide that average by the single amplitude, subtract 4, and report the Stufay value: -3.04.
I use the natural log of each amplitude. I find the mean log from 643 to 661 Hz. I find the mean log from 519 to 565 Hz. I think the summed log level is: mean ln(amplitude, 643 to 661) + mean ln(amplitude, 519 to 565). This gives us 5.40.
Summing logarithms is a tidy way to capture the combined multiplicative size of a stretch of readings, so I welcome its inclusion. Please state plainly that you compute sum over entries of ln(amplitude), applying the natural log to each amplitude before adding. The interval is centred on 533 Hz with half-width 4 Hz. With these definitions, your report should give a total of 11.4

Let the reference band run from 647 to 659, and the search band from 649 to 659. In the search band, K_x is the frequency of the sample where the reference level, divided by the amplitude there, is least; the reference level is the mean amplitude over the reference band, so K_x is 654 Hz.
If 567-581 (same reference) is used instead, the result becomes 580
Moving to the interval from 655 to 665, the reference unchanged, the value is 656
